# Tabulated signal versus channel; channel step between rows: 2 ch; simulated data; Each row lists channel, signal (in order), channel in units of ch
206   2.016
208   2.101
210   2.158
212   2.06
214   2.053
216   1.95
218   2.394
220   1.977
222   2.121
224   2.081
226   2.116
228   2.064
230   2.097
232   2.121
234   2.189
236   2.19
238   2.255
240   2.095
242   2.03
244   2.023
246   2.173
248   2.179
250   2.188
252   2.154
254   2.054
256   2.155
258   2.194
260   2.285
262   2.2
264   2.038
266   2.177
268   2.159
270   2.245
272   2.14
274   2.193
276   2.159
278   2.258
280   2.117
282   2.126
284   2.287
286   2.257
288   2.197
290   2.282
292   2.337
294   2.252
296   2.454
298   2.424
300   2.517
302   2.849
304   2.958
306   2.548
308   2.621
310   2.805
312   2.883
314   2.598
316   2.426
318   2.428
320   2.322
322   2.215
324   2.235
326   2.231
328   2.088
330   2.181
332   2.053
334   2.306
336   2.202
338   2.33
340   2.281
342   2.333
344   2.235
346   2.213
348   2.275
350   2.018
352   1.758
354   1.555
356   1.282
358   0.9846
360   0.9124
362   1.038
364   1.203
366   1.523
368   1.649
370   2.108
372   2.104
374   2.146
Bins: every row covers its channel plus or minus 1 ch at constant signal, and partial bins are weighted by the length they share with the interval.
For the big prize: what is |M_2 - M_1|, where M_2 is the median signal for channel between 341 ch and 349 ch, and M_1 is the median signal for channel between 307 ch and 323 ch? 0.26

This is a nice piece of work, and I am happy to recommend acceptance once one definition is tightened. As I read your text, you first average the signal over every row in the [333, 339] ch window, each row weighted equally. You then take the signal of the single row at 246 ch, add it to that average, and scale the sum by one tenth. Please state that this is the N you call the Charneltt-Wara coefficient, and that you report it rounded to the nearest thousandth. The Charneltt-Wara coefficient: 0.445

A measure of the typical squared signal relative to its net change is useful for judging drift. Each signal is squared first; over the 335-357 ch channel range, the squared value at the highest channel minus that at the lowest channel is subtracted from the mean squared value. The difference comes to 7.5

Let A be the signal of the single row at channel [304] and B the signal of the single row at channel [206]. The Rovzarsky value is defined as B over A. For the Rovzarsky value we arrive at 0.7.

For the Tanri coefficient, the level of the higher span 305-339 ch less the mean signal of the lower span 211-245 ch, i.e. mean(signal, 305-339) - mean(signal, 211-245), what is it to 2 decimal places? 0.27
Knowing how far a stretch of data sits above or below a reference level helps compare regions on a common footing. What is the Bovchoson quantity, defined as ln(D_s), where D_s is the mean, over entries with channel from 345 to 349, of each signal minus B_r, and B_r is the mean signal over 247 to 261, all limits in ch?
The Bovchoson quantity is -2.6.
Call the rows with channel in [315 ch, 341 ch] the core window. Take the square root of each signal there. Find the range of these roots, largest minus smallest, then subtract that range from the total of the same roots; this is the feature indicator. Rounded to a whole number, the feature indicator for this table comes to 19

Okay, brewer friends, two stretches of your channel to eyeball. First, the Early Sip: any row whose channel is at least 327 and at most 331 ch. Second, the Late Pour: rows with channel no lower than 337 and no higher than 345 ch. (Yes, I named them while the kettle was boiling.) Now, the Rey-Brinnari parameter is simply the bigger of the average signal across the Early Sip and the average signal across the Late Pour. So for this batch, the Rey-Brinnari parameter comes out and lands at 2.29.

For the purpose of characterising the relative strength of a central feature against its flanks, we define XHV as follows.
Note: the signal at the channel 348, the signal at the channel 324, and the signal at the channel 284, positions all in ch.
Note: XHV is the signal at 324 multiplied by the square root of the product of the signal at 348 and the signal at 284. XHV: 5.10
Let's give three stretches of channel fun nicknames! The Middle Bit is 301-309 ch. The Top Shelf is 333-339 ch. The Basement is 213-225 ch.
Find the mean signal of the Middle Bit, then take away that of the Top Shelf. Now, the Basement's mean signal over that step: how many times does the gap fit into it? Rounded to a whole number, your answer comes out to 5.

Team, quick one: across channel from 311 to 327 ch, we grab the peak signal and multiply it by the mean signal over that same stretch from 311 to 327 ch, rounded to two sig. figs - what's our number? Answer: 7.0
